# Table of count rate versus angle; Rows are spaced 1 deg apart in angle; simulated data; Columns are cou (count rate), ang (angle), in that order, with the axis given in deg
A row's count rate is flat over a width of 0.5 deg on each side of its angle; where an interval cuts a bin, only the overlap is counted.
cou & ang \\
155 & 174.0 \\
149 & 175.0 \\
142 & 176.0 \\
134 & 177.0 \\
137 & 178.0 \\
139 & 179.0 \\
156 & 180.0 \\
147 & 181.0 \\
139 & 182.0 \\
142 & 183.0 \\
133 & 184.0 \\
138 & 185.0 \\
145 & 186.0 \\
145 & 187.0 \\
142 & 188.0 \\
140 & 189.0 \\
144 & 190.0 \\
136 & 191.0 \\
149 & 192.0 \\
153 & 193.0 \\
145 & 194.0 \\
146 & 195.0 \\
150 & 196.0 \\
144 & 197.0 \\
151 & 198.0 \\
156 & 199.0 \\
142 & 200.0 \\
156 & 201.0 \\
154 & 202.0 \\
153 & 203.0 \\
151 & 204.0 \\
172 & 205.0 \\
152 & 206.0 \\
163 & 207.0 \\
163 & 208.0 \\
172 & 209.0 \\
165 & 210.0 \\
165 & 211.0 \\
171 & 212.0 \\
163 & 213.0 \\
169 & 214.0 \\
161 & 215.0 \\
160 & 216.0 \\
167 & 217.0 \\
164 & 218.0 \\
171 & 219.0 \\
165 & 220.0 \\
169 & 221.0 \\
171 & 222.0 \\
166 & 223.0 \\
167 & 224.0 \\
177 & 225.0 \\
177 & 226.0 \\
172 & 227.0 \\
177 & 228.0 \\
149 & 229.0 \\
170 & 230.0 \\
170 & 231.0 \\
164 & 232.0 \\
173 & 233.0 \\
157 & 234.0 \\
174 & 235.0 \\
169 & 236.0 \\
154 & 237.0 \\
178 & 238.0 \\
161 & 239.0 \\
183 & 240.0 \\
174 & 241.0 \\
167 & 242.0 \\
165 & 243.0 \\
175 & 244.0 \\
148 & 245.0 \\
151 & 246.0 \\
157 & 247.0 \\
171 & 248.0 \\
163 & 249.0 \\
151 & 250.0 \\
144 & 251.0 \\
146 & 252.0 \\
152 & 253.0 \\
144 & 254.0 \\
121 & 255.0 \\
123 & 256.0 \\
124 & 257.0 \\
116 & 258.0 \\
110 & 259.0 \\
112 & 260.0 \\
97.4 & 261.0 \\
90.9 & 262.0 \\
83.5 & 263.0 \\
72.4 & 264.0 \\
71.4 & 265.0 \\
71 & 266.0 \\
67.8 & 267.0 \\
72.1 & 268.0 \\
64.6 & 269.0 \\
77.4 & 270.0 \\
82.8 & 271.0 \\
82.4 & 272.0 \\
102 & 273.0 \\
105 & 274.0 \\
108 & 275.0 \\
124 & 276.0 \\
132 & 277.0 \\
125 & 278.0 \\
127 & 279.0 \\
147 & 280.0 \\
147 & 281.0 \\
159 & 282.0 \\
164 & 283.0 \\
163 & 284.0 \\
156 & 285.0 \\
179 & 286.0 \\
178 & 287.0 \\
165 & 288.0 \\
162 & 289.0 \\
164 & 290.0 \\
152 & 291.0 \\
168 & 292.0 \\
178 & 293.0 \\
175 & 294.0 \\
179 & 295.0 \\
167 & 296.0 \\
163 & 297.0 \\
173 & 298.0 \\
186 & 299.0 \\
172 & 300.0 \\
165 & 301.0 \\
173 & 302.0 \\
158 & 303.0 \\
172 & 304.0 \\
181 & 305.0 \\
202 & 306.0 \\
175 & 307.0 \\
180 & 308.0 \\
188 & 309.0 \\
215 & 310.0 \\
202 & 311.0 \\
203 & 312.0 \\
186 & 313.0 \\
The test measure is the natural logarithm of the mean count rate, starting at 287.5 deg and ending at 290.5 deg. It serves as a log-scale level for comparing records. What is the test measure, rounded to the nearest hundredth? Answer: 5.10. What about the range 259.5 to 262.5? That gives 4.61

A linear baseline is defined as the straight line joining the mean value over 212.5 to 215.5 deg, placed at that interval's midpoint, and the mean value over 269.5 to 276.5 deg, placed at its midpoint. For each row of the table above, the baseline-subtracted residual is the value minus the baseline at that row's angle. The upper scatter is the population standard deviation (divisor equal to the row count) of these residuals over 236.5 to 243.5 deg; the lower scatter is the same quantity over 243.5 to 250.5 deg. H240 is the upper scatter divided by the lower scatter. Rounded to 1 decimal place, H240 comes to 1.0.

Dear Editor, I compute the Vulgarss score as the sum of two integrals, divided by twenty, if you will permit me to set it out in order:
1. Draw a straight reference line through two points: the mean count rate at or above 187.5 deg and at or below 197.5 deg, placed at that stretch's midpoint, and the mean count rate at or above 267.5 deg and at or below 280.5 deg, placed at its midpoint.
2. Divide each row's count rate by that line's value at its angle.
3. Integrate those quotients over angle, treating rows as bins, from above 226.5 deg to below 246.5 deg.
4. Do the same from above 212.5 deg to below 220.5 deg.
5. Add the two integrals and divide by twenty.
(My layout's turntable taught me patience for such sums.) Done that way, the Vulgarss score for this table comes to 1.85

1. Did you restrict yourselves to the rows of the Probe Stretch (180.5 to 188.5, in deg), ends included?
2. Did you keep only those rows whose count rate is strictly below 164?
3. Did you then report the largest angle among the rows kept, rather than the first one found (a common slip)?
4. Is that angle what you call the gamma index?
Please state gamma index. 188.0 deg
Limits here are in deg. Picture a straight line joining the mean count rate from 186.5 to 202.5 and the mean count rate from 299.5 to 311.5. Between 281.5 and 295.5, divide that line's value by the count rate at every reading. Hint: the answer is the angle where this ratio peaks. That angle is 291.0 deg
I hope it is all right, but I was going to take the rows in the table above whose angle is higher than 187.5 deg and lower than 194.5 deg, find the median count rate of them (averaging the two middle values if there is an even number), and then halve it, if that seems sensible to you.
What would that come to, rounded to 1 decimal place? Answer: 72.0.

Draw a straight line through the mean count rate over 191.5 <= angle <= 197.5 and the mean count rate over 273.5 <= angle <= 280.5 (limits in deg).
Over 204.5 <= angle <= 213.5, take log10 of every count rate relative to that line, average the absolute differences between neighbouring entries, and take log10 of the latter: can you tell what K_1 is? -1.69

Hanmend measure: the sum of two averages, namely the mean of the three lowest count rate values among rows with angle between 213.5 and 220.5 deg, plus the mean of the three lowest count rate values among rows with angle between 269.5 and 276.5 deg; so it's 243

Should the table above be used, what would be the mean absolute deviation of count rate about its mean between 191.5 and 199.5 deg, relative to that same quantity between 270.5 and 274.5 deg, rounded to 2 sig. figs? 0.31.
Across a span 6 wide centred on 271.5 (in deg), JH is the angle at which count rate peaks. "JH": 274.0 deg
